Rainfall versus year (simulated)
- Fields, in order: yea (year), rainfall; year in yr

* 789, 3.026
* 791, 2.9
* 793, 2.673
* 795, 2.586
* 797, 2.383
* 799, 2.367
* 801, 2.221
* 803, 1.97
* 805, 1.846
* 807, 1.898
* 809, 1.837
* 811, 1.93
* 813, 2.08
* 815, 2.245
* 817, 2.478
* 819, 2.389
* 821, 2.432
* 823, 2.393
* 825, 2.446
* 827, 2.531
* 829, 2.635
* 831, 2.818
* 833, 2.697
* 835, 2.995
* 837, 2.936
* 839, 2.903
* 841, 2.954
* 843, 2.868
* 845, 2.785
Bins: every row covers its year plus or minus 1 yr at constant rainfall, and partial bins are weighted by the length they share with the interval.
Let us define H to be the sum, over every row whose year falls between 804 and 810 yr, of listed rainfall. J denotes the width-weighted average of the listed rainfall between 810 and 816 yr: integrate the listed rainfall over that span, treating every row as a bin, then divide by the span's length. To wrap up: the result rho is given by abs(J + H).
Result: 7.7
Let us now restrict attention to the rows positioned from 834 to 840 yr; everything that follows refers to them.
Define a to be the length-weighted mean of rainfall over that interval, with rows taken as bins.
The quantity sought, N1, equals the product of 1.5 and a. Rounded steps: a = 2.9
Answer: 4.4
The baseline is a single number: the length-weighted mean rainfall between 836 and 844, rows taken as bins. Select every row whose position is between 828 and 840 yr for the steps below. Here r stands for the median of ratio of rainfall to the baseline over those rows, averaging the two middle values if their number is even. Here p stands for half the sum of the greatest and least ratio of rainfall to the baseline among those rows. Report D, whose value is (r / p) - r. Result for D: 0.03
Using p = 0.97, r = 0.98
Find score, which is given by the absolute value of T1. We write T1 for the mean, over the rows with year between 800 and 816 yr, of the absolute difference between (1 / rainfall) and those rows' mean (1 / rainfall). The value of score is 0.032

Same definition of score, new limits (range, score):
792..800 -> 0.020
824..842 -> 0.023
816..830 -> 0.010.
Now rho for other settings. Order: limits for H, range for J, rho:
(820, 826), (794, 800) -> 9.7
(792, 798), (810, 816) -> 9.7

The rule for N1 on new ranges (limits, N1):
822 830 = 3.8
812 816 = 3.2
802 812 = 2.8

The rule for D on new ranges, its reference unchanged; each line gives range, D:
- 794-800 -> 0.14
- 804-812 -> 0.35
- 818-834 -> 0.10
